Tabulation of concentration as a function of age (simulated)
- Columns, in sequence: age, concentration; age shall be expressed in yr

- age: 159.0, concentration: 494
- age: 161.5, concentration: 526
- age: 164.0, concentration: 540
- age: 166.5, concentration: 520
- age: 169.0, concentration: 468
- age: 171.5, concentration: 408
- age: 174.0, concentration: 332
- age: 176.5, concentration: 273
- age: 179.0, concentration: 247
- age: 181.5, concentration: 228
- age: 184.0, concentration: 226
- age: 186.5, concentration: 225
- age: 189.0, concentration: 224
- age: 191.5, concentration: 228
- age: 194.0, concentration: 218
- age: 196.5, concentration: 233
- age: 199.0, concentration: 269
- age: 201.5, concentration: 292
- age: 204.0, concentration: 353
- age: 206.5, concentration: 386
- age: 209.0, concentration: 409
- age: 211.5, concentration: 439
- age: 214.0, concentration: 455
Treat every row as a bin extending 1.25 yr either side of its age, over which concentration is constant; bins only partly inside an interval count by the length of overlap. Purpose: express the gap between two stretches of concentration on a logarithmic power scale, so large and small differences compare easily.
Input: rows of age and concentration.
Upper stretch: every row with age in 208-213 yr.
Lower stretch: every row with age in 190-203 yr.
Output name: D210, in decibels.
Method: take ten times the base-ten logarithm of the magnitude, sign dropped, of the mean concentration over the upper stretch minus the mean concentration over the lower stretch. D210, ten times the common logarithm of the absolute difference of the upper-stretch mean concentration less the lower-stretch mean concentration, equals 22.5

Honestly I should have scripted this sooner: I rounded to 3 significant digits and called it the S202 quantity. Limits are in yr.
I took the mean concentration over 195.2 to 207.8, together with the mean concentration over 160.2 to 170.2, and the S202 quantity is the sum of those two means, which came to 820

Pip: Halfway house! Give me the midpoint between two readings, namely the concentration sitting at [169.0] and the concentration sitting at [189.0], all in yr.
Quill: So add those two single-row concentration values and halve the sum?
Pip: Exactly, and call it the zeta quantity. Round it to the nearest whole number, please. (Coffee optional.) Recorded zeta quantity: 346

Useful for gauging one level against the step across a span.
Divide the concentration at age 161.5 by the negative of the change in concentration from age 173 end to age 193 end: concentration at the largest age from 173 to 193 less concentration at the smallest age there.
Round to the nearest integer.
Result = 5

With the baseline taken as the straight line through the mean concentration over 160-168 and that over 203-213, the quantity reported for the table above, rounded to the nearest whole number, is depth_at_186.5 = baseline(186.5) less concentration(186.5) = 236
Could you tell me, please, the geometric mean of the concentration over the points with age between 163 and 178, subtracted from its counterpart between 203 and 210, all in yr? -30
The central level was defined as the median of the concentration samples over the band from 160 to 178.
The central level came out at 468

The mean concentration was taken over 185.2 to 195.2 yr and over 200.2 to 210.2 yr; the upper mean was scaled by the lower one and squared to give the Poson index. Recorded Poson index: 2.6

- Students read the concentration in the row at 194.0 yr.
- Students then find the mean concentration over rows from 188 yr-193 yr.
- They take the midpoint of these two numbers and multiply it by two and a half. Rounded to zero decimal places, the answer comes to 555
